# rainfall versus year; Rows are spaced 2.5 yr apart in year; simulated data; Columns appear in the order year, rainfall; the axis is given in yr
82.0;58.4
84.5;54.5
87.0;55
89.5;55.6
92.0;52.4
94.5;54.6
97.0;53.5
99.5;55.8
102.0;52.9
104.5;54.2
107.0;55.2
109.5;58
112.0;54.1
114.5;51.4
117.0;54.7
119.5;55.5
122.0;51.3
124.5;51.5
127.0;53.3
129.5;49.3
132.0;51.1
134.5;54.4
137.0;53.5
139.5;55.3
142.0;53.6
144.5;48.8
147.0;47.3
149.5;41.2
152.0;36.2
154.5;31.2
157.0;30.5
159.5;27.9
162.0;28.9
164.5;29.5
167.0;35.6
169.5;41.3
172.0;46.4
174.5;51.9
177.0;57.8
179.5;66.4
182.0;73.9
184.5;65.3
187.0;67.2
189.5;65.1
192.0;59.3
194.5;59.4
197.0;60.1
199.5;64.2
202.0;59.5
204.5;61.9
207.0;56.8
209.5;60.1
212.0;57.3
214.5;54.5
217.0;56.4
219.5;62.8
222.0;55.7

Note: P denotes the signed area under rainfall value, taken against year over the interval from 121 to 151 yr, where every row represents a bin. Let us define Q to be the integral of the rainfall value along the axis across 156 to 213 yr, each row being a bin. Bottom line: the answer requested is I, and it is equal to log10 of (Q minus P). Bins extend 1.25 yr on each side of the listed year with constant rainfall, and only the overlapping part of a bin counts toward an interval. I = 3.18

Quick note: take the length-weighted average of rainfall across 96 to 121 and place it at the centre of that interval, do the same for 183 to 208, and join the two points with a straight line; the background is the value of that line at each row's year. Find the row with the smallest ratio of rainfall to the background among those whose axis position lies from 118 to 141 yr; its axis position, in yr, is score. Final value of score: 129.5 yr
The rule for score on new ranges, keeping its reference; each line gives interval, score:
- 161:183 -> 162.0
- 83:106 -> 102.0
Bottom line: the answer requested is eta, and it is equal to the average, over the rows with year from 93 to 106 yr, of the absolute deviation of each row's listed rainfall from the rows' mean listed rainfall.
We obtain 0.8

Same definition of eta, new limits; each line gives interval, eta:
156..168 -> 2.1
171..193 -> 6.8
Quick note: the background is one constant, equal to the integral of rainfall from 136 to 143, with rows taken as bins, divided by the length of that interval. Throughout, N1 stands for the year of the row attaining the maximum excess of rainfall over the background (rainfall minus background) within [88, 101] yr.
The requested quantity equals 99.5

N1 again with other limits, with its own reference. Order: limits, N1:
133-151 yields 139.5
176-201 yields 182.0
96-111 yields 109.5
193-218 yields 199.5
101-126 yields 109.5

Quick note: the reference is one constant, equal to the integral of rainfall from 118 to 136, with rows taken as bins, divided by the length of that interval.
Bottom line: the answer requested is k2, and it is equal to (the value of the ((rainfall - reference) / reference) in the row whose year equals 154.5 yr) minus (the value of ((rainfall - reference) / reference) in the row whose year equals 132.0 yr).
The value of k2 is -0.38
